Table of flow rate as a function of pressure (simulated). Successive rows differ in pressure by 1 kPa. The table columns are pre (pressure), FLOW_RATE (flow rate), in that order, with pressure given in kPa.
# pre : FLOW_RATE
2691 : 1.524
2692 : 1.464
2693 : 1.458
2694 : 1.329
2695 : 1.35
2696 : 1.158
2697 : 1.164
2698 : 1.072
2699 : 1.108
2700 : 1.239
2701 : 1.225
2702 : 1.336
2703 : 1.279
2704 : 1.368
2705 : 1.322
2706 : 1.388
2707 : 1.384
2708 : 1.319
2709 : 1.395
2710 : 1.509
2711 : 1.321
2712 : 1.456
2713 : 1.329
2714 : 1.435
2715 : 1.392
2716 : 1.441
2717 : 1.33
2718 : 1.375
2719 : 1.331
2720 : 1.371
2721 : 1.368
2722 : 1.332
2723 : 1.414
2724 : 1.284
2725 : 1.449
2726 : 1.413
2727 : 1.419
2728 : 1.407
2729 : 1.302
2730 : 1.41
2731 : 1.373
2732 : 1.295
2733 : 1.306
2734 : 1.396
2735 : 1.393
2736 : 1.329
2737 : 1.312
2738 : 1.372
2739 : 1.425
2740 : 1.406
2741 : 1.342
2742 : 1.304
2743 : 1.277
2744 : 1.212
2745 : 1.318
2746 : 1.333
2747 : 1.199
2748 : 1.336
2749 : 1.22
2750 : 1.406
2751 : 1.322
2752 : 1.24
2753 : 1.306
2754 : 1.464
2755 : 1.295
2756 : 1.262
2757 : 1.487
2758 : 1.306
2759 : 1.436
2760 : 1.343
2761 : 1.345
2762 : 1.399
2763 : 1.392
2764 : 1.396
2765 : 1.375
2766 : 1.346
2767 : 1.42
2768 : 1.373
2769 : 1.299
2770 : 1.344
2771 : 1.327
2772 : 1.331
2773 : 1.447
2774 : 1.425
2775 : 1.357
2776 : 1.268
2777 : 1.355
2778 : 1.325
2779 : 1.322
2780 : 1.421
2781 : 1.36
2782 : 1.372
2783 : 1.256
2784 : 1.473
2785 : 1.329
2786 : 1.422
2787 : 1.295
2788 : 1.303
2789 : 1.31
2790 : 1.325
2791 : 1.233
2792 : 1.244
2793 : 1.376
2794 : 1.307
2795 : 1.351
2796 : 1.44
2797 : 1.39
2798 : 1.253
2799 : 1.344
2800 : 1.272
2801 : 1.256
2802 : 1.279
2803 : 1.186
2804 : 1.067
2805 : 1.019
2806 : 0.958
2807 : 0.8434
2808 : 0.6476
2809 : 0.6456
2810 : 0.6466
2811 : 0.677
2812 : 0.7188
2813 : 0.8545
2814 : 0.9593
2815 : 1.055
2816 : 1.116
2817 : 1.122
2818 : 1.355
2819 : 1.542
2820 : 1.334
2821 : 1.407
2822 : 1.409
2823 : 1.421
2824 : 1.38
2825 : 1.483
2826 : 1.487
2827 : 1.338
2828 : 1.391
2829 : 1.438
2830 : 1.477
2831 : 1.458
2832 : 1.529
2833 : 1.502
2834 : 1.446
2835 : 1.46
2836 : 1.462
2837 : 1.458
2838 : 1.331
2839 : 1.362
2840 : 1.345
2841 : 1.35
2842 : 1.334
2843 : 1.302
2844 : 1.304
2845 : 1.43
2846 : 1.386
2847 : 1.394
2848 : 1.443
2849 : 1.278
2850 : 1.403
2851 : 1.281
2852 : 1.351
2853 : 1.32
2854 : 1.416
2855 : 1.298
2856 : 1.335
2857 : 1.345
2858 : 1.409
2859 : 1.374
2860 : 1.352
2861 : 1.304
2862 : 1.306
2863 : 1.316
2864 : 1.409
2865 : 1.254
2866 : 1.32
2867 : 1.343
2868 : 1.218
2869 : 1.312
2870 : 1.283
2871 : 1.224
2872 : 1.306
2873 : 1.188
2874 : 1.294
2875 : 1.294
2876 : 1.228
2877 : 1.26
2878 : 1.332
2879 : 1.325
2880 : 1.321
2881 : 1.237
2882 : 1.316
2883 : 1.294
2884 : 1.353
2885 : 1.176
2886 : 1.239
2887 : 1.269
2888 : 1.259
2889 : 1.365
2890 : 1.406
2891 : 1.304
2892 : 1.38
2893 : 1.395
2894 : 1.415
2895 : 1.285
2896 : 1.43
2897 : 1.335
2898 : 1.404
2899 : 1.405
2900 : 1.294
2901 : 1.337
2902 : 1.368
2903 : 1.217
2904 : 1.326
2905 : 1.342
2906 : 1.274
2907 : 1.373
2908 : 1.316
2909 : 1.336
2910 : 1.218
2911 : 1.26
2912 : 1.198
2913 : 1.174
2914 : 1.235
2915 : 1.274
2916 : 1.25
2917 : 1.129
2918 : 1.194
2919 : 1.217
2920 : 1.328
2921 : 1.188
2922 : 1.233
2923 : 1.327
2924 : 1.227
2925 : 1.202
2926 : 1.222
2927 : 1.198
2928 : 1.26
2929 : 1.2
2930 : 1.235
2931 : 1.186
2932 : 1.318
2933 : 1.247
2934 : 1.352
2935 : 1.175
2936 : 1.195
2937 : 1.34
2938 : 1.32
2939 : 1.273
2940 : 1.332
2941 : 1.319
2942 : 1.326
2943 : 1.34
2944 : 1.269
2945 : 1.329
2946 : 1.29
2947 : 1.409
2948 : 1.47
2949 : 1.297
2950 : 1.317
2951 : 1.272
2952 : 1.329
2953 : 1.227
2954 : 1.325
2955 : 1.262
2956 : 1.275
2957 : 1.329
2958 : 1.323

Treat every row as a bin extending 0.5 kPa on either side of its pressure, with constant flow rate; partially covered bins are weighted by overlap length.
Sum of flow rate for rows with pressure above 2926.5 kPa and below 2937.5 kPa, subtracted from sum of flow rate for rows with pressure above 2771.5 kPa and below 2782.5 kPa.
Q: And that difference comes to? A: 1.3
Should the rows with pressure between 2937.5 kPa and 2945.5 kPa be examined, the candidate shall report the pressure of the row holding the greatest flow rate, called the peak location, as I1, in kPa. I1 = 2943 kPa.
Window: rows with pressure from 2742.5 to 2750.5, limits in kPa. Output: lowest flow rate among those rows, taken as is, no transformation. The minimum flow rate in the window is 1.199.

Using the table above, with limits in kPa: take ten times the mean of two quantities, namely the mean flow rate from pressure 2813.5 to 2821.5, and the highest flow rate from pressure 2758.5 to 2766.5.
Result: 13.4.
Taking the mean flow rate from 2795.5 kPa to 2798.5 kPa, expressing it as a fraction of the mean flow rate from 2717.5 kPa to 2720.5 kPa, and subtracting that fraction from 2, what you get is 0.999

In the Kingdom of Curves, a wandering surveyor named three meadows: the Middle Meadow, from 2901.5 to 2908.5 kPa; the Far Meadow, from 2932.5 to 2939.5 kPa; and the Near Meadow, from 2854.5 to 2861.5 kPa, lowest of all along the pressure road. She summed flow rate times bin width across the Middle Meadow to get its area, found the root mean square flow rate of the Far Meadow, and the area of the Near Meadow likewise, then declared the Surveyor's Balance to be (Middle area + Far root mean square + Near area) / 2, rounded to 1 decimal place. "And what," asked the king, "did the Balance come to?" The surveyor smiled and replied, 10.0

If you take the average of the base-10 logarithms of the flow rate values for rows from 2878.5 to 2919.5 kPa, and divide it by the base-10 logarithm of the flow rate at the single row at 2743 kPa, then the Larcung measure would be 1.1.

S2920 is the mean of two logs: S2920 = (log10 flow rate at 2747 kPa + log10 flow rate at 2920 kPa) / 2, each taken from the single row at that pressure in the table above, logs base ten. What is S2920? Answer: 0.101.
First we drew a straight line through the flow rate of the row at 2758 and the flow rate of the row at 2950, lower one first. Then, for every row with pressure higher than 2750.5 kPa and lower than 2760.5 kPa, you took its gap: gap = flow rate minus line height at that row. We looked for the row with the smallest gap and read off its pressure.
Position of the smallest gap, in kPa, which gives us 2752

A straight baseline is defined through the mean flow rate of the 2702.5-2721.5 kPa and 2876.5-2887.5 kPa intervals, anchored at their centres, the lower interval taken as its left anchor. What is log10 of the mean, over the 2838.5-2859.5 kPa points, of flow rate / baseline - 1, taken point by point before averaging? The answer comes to -1.4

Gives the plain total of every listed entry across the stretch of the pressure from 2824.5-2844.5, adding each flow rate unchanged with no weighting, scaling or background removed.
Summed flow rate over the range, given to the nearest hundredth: 28.26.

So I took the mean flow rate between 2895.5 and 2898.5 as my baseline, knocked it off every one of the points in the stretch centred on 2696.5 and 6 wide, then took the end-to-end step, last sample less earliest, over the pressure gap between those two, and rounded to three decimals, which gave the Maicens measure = -0.044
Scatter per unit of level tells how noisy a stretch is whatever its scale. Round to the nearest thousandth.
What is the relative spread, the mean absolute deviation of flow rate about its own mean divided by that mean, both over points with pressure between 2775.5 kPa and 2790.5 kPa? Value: 0.035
